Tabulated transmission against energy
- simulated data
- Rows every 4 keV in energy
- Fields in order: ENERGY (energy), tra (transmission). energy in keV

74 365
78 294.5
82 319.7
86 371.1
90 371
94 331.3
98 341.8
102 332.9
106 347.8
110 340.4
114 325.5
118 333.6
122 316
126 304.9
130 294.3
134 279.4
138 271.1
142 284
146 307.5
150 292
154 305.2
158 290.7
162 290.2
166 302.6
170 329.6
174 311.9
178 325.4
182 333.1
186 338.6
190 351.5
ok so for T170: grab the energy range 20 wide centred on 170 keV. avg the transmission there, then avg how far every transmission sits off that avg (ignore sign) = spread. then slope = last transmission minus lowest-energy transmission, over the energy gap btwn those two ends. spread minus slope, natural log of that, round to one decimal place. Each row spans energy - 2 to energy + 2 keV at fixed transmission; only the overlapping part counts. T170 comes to 2.3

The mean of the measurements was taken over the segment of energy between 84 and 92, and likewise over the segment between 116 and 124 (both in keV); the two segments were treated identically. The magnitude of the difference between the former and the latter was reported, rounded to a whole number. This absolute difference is 46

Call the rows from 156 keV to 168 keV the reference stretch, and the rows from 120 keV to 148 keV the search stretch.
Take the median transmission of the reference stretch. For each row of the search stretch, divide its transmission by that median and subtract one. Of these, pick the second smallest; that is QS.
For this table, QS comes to -0.039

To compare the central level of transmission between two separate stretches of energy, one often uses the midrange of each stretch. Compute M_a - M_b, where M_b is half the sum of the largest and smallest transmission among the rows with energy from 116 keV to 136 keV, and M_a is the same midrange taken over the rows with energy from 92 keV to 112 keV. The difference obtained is 33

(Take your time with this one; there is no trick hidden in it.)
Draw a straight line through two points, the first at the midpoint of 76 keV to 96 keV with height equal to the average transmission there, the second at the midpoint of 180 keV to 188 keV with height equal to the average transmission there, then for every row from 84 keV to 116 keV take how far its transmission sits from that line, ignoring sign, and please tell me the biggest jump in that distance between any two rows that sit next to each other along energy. 27.5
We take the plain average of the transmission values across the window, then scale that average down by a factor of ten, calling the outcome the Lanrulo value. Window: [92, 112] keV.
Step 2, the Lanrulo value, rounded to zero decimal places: 34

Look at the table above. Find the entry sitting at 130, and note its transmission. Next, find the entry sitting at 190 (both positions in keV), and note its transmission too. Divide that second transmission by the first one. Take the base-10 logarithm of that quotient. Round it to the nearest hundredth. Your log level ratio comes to 0.08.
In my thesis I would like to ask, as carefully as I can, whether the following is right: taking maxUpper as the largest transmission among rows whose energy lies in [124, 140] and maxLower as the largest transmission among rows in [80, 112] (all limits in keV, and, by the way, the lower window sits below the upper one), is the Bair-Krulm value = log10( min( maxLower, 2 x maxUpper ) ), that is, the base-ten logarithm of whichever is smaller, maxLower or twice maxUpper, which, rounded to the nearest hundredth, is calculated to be 2.57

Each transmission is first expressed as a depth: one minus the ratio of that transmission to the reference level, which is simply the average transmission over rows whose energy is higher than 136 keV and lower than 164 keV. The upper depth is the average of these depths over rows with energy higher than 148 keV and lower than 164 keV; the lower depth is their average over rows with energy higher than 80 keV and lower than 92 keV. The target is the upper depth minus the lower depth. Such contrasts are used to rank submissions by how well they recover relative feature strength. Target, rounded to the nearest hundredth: 0.20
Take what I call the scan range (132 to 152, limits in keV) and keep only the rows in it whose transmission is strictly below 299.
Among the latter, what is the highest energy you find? 150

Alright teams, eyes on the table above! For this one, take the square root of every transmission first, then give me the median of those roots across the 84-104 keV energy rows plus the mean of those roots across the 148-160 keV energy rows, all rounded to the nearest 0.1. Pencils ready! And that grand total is 35.7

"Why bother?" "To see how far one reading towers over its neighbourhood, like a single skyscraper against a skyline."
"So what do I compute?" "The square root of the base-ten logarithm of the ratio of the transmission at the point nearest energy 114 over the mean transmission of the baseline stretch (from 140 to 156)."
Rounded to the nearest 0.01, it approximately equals 0.20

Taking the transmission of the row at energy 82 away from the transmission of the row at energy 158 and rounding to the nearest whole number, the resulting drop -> -29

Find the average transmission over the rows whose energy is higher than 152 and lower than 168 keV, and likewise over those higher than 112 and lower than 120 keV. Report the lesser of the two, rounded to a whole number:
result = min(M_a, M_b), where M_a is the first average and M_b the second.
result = 297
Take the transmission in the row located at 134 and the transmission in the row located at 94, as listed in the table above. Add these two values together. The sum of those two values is 611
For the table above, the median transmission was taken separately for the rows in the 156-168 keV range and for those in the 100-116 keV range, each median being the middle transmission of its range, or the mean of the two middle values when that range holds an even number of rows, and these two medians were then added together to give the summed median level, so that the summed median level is 627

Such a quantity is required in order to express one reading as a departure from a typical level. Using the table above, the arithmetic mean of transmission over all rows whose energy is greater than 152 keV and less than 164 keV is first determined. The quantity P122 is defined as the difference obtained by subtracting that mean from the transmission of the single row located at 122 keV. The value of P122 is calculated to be 21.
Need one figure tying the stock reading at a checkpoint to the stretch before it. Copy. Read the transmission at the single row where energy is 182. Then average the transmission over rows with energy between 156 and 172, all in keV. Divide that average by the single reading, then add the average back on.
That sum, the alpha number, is 304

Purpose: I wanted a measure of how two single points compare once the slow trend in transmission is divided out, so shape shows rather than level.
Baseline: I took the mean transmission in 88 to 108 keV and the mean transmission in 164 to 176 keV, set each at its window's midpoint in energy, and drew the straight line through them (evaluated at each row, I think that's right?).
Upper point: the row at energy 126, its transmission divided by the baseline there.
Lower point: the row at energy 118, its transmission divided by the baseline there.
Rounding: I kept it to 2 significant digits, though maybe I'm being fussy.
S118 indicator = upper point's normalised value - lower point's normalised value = -0.076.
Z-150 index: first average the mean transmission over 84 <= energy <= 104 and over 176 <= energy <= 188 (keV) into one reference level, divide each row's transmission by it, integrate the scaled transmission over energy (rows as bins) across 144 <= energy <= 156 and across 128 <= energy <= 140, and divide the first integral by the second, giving 1.07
